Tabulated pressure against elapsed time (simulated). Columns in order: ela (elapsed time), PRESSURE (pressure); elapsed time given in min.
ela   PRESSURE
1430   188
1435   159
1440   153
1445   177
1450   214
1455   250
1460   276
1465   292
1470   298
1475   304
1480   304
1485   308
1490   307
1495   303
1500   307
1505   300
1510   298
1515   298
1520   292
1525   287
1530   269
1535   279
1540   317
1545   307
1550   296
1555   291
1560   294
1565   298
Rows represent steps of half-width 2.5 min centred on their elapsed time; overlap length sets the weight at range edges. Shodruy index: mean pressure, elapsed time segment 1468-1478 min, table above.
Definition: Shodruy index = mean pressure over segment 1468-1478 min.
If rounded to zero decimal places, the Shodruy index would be 301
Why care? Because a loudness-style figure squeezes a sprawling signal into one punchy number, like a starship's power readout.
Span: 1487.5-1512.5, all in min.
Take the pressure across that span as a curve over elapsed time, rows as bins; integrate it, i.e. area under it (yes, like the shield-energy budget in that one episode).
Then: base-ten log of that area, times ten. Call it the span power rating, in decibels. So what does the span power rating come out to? 38.8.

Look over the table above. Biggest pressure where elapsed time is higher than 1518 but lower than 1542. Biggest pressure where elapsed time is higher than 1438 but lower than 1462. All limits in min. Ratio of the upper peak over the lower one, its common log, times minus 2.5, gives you -0.150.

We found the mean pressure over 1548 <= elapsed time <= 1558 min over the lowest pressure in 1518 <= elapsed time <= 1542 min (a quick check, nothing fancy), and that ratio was 1.09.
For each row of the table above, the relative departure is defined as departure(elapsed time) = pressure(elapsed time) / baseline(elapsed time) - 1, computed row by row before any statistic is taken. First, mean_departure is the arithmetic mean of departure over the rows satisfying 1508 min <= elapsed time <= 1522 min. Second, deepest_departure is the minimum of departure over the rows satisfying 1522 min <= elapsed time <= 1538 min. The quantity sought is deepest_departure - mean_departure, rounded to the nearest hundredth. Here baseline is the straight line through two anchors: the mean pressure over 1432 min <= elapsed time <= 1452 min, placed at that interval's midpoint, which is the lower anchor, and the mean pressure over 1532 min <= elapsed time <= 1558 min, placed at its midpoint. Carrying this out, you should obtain -0.17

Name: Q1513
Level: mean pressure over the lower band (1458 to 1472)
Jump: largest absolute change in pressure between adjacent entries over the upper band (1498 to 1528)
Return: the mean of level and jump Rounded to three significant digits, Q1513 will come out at 148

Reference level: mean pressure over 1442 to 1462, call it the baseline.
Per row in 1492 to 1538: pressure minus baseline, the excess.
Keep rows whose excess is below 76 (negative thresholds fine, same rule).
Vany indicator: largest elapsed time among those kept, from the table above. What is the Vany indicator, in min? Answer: 1535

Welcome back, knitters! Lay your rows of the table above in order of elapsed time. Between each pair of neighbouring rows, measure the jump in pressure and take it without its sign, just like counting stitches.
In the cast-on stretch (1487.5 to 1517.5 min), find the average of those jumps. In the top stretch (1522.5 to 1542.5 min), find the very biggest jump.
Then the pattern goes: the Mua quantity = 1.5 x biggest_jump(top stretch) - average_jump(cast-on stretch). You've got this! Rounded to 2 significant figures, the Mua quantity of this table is 54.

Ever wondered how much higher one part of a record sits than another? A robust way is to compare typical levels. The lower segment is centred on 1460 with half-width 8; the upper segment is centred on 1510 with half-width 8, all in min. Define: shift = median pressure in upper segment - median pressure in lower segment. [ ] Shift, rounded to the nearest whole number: 22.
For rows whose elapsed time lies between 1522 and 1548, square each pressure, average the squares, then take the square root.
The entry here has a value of 292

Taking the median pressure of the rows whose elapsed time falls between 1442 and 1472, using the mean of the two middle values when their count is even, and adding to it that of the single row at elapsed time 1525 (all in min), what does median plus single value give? 550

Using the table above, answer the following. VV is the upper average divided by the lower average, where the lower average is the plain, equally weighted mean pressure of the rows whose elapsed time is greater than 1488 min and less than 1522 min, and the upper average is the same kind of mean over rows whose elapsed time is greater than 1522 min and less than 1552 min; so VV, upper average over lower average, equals 0.97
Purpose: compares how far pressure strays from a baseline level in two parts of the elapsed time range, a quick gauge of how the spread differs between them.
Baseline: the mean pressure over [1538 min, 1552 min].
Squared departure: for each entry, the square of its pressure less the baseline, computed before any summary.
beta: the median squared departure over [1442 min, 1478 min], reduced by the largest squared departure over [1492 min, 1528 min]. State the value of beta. 554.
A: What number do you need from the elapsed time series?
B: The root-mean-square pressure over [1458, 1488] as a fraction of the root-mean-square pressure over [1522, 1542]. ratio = 1.0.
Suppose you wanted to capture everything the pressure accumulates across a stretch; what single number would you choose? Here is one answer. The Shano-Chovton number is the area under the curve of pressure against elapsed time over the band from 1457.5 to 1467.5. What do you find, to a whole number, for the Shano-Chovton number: 2840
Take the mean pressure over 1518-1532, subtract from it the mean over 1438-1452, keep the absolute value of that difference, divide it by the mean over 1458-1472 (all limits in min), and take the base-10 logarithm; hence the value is -0.45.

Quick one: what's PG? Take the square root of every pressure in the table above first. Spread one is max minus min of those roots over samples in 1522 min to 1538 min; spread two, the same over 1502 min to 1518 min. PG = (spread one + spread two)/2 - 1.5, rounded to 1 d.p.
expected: -1.2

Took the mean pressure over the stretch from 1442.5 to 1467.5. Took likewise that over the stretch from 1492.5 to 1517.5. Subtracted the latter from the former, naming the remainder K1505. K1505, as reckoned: -59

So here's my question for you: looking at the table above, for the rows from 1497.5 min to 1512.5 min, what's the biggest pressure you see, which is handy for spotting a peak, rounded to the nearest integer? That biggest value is 307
